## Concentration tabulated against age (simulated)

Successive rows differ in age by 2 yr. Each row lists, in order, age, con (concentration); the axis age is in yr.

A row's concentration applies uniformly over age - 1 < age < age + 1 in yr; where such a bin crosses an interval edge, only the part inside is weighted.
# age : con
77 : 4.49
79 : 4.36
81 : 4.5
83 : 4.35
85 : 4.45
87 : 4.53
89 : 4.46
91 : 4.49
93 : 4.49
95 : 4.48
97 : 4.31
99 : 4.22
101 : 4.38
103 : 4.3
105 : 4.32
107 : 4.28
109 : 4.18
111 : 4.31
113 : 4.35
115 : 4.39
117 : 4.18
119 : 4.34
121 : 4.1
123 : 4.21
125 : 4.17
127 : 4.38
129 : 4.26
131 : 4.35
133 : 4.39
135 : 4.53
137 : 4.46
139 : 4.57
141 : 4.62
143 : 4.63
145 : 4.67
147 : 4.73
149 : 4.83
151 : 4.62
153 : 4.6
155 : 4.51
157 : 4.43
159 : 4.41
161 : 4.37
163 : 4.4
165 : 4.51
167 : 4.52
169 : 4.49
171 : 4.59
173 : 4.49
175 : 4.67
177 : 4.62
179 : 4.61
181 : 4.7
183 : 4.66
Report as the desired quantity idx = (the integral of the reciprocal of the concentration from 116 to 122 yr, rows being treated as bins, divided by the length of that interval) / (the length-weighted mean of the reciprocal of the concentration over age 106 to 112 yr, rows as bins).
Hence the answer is 1.01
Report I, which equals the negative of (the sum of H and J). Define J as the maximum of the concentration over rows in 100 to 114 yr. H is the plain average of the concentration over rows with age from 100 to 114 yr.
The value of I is -8.7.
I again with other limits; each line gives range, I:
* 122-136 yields -8.9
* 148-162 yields -9.4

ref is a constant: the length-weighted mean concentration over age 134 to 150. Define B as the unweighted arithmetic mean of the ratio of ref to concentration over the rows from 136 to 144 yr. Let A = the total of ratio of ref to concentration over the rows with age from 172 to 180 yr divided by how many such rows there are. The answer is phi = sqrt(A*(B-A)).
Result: 0.078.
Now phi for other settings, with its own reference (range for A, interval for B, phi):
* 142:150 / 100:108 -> 0.297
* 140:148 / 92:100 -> 0.256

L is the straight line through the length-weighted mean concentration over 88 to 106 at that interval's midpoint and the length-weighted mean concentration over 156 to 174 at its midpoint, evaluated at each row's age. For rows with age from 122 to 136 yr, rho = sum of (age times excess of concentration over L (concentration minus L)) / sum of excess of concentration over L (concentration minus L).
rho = 125.1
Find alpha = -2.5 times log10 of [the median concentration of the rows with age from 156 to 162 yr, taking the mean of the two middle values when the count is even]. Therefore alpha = -1.61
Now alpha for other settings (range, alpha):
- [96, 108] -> -1.58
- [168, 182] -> -1.66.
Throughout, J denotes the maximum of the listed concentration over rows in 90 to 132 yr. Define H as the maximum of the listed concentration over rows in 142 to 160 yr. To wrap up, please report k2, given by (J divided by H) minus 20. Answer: -19.07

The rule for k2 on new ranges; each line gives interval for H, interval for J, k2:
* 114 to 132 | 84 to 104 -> -18.97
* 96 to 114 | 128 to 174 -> -18.90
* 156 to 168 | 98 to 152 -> -18.93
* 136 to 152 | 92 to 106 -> -19.07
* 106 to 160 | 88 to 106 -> -19.07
